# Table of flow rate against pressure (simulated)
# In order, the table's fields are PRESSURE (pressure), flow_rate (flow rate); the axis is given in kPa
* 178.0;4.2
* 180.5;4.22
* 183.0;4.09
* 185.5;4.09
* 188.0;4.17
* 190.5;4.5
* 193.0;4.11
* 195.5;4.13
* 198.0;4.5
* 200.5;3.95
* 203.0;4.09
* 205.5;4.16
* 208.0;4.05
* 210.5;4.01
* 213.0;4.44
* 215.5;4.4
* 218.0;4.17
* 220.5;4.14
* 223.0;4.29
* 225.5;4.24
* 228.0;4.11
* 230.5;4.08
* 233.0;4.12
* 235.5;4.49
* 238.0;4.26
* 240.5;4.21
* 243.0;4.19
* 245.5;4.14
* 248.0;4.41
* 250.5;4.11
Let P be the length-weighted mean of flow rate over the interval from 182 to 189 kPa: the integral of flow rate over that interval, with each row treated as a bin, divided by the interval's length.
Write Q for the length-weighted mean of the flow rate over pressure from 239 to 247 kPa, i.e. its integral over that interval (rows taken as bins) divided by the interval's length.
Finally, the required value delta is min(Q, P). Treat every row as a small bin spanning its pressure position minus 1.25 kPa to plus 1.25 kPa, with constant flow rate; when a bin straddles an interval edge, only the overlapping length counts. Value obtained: 4.12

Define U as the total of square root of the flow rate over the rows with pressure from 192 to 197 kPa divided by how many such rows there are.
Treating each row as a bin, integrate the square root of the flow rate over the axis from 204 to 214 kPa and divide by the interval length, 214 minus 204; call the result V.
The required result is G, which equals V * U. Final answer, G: 4.14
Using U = 2.03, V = 2.04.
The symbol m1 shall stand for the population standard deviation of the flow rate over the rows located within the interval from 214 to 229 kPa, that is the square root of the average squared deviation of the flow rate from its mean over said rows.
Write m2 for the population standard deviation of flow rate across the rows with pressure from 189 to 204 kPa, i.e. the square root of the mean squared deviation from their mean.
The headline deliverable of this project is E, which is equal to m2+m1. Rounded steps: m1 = 0.099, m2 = 0.211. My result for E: 0.310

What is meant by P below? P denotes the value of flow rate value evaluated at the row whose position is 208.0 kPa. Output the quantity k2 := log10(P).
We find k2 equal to 0.607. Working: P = 4.05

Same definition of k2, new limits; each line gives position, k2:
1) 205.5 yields 0.619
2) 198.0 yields 0.653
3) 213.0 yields 0.647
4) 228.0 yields 0.614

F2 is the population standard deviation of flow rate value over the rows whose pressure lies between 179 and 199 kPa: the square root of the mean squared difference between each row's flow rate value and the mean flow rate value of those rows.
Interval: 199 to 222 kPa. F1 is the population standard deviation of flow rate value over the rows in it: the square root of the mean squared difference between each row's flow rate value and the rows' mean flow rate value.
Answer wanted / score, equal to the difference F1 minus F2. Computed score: -0.01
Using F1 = 0.16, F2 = 0.163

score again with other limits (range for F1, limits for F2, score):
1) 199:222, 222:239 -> 0.02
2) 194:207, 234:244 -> 0.06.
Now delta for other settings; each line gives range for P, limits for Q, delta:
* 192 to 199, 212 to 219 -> 4.24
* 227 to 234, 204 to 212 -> 4.09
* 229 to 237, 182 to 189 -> 4.12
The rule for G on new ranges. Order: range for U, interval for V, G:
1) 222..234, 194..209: 4.16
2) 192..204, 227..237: 4.18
